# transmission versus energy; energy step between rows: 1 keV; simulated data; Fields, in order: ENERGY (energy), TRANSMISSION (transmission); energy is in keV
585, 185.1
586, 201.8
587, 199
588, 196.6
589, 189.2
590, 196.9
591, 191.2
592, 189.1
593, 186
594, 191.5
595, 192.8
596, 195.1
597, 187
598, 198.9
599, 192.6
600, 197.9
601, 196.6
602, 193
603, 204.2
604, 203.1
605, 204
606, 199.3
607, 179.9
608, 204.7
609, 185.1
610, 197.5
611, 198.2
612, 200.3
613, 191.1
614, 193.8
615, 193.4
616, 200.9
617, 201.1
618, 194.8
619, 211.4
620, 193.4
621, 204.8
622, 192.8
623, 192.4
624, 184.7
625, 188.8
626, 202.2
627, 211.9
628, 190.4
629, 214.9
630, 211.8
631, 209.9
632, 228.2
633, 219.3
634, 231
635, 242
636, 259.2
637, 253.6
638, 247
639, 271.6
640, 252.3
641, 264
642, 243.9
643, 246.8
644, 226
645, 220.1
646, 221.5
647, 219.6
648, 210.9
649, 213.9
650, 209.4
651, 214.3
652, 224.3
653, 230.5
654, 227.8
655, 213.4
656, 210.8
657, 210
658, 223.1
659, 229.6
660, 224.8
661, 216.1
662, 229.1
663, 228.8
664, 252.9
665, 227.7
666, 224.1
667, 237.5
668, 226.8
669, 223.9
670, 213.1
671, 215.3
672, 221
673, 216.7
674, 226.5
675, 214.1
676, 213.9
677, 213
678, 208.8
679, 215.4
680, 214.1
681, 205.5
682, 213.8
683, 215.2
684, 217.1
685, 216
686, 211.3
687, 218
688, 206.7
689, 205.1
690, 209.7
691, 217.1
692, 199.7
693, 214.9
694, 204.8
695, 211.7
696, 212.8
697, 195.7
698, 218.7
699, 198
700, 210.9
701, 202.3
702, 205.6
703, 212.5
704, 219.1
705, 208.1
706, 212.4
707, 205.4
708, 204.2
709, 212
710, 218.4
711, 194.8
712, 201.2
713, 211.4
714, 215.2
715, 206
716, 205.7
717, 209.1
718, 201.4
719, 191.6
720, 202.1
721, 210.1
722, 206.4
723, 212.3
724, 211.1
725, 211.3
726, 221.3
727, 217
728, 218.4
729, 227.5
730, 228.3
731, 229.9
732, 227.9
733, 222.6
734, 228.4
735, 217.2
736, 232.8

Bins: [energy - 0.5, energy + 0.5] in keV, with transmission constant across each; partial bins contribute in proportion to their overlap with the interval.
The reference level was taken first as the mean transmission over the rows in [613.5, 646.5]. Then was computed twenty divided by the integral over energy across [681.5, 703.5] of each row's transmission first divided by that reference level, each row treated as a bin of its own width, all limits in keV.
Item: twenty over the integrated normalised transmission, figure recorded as 0.95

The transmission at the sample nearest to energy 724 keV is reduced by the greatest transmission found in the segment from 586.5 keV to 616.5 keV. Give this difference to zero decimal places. 6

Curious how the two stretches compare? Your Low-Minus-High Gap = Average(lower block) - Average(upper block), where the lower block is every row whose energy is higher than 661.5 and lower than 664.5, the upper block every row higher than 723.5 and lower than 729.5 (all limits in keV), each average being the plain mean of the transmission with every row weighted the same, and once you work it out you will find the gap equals 19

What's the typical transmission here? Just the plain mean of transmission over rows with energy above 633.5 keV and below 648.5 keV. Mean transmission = 241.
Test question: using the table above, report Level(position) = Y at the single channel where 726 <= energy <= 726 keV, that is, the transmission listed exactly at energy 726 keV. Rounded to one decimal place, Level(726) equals 221.3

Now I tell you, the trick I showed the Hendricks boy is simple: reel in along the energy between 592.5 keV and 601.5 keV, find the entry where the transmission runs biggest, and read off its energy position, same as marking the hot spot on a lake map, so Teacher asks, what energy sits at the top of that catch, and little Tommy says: 598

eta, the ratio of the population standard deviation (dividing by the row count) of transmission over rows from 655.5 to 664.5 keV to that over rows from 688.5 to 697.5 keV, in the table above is 1.8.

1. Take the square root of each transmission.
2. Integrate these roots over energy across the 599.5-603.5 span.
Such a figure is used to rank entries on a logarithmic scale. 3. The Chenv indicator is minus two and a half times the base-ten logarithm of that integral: -4.38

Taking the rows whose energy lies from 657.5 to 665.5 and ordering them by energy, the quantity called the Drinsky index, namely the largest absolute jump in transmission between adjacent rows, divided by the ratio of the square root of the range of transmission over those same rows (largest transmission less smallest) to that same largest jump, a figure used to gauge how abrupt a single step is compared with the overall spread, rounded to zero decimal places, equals 105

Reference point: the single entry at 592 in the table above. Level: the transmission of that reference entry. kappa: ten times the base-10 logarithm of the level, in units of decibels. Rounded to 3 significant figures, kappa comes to 22.8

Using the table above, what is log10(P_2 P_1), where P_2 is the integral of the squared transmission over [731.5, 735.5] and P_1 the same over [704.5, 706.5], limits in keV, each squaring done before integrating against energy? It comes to 10.2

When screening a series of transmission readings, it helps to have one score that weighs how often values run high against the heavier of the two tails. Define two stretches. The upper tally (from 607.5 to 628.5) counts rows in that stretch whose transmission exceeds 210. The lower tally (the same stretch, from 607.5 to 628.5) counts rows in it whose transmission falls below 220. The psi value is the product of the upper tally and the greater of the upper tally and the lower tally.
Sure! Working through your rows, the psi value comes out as 42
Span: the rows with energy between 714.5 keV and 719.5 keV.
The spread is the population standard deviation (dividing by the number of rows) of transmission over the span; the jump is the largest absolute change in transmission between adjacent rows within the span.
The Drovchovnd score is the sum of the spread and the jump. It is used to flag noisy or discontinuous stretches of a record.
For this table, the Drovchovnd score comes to 15.9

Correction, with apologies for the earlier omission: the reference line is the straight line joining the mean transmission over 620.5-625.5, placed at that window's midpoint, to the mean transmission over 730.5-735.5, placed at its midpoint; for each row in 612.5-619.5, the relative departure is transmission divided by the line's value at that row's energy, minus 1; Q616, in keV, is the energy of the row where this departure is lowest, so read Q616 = 613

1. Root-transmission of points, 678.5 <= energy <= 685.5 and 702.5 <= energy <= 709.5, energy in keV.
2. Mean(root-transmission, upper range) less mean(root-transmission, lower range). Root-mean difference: -0.12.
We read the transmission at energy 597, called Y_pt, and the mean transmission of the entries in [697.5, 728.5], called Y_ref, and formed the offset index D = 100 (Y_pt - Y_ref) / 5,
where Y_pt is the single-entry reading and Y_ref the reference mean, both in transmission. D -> -437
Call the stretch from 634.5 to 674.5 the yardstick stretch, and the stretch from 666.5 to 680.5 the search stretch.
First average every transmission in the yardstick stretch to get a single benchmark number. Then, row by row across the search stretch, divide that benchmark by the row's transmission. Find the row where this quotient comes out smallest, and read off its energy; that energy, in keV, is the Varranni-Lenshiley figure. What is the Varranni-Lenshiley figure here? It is 667 keV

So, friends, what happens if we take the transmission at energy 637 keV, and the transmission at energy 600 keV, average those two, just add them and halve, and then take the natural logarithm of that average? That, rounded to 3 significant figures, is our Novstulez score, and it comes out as 5.42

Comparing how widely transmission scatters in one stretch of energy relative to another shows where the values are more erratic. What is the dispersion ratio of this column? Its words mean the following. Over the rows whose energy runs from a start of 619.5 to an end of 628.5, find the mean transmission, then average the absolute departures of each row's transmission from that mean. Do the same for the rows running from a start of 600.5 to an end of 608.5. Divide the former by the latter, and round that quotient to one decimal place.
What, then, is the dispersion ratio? 1.1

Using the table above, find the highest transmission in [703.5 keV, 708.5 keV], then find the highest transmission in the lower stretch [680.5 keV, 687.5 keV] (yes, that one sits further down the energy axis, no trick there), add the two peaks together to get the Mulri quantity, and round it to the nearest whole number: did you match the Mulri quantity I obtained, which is 437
